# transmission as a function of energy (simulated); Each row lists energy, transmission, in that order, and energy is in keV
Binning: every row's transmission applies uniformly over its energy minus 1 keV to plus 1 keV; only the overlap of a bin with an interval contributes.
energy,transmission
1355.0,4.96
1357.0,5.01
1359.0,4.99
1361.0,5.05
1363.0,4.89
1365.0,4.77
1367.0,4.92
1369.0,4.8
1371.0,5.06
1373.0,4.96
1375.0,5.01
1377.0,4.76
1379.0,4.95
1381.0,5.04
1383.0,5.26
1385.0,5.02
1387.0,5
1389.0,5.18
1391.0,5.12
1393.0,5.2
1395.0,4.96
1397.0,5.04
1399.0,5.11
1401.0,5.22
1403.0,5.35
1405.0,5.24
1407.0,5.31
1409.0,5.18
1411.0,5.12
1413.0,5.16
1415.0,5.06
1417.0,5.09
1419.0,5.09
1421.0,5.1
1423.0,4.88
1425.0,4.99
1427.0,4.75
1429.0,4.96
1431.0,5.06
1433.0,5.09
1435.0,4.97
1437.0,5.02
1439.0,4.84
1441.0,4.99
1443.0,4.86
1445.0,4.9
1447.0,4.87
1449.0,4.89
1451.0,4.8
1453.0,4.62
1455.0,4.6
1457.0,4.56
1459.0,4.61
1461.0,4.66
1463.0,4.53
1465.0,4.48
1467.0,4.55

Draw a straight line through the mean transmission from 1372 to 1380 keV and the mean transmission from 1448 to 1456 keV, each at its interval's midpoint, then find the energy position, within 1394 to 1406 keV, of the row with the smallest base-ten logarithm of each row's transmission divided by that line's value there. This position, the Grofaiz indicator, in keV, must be 1395.0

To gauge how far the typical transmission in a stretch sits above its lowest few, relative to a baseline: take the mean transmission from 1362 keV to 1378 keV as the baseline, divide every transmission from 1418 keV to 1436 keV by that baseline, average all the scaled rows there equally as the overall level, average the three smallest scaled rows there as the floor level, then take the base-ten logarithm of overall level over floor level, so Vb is 0.011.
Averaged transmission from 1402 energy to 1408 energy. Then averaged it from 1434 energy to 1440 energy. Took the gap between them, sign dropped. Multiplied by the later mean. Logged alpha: 1.76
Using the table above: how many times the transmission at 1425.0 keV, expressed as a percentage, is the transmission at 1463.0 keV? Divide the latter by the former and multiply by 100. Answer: 91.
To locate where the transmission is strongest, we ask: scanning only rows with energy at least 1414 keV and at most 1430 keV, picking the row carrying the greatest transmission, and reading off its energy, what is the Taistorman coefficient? 1421.0 keV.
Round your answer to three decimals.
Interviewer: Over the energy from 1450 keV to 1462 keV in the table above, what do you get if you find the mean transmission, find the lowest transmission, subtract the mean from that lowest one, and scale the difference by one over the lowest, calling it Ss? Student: -0.018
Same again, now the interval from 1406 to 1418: -0.018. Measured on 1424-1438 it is -0.048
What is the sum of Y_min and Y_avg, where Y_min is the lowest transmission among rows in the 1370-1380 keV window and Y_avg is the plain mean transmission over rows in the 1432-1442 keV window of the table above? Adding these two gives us 9.7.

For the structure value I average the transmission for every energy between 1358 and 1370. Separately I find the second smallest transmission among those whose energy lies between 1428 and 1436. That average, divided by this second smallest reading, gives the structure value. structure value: 0.99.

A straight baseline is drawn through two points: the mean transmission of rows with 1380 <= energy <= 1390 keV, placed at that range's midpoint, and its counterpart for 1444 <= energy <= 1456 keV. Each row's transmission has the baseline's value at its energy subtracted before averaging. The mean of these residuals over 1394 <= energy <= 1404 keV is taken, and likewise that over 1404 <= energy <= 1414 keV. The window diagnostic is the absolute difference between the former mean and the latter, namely 0.12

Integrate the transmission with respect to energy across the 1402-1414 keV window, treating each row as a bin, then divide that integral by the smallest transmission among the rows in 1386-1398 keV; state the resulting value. 12.6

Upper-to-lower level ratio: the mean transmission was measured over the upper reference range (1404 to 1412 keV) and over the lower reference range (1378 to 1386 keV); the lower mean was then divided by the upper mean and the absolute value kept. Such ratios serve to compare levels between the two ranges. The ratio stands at 0.97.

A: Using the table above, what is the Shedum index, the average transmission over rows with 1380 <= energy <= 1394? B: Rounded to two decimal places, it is 5.12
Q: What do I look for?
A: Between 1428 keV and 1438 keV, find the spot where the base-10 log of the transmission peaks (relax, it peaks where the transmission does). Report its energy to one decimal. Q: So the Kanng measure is 1433.0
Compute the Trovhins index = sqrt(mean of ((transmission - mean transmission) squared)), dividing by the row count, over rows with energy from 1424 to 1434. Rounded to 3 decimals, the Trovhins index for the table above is 0.119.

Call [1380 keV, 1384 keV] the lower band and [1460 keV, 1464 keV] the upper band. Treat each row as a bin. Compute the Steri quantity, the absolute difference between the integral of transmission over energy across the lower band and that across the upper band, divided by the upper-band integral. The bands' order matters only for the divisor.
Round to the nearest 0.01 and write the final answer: 0.12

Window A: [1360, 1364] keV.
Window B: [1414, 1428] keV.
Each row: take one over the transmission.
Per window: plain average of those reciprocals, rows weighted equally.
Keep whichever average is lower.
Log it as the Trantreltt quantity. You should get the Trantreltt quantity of 0.200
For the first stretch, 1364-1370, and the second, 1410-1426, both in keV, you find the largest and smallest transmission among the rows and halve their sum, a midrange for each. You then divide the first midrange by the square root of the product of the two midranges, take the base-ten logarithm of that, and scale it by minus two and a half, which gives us 0.019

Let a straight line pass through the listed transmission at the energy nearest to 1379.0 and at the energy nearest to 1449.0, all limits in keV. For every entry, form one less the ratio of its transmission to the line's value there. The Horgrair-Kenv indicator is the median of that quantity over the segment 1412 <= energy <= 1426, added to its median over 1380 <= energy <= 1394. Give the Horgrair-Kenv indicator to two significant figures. -0.072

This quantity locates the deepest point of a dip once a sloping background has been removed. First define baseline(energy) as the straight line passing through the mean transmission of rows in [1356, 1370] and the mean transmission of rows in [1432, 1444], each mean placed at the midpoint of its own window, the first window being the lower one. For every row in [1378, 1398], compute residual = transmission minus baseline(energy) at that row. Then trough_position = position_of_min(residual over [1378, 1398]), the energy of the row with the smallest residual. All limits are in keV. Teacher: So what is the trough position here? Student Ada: 1379.0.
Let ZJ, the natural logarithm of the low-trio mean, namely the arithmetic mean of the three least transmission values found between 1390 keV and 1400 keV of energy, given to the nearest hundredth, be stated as 1.62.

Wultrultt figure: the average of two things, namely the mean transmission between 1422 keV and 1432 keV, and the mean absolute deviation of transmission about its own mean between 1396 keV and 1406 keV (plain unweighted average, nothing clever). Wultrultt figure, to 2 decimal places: 2.51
